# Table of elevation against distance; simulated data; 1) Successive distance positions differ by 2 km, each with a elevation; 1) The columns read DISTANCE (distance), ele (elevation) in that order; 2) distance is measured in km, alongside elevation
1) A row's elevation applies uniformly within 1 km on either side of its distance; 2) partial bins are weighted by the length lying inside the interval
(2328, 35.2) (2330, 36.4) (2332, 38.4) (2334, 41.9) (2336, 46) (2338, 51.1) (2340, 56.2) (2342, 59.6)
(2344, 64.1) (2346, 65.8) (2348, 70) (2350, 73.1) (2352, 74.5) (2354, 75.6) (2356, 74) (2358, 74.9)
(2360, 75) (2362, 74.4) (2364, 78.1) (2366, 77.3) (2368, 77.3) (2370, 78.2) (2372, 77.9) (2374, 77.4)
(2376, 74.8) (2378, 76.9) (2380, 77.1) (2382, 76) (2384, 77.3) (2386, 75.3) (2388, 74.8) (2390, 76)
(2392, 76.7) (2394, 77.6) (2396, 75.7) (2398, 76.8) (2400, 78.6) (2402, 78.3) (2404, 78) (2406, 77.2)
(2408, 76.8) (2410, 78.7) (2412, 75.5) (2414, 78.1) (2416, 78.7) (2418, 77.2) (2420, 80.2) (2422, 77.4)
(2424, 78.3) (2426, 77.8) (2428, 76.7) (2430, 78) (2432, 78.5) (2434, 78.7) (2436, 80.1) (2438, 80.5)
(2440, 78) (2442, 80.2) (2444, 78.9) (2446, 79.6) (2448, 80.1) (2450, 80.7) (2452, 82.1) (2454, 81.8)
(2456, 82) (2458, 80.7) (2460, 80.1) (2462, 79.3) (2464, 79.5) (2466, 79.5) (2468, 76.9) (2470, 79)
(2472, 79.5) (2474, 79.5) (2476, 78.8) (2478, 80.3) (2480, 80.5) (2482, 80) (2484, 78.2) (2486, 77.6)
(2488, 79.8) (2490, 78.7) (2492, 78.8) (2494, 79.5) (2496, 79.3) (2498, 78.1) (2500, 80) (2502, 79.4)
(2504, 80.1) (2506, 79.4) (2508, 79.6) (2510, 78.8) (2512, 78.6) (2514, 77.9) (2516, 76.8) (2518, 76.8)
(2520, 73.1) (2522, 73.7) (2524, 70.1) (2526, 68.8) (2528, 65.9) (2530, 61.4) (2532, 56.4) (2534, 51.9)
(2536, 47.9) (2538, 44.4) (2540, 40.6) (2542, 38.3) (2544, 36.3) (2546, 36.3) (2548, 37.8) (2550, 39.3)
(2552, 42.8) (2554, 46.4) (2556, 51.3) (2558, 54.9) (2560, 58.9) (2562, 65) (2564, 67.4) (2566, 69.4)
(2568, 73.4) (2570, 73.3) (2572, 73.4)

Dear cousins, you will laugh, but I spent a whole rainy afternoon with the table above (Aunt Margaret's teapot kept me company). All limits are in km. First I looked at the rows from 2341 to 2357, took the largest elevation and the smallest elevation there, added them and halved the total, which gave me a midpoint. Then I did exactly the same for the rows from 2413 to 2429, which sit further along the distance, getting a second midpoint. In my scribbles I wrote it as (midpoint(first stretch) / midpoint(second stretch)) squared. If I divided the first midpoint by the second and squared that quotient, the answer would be 0.74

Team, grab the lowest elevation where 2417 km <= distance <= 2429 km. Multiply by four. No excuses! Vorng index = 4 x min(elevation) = 307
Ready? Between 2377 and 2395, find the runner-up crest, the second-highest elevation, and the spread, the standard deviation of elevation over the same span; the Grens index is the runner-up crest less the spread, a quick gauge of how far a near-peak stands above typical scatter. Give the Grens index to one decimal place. 76.4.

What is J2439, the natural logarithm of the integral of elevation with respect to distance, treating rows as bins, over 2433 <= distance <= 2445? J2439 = 6.9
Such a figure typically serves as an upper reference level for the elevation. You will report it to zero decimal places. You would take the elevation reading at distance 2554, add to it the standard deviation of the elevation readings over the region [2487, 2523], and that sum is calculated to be 48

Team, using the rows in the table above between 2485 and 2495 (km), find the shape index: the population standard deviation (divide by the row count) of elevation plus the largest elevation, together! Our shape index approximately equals 80.6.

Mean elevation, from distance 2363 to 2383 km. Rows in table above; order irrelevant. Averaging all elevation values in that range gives 77.1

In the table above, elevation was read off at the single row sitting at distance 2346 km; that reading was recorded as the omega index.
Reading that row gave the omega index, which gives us 65.8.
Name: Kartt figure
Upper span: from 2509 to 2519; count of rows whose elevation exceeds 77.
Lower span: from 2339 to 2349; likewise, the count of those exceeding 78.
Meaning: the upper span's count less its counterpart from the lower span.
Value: 3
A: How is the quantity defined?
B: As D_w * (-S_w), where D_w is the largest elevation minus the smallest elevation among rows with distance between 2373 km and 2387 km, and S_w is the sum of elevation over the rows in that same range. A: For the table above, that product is -1390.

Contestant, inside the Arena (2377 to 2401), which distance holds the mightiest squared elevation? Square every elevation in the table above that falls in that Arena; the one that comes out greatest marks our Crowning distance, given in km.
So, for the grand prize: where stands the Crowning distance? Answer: 2400 km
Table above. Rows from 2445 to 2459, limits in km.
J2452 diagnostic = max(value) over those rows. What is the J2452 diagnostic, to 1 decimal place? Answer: 82.1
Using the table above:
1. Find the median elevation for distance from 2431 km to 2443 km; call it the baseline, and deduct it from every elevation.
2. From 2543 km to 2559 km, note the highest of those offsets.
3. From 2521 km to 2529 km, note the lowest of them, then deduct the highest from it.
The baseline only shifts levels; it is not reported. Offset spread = 11.0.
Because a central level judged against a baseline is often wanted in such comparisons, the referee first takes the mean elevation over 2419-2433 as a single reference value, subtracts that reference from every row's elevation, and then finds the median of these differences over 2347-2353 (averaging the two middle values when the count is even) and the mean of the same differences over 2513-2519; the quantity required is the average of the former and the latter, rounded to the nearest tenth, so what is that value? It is -3.0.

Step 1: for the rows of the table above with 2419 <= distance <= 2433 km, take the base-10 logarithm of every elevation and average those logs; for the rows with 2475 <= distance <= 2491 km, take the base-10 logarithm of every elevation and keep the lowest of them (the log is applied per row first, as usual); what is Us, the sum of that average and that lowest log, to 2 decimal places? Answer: 3.78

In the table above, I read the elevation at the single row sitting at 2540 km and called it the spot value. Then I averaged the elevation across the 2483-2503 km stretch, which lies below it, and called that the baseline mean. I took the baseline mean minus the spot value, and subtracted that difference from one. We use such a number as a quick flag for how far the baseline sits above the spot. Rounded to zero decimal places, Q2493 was -37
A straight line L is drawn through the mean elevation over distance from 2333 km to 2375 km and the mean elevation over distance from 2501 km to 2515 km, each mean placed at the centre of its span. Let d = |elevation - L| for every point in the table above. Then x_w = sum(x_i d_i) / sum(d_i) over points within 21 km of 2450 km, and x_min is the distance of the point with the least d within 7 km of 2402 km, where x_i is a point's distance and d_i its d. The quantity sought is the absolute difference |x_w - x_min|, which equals 52.2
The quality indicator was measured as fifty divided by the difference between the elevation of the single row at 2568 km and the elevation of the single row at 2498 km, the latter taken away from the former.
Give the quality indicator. -11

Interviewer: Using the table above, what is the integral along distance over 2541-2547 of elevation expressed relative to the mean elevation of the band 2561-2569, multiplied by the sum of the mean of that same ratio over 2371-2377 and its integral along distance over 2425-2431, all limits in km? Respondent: 25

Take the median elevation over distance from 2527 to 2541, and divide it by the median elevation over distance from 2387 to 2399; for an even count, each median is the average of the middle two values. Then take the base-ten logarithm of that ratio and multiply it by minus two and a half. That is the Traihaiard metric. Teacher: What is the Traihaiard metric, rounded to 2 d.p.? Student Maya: 0.42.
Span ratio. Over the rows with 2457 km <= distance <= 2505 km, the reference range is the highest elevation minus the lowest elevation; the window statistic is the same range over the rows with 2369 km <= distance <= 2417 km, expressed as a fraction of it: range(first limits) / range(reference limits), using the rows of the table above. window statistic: 1.0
